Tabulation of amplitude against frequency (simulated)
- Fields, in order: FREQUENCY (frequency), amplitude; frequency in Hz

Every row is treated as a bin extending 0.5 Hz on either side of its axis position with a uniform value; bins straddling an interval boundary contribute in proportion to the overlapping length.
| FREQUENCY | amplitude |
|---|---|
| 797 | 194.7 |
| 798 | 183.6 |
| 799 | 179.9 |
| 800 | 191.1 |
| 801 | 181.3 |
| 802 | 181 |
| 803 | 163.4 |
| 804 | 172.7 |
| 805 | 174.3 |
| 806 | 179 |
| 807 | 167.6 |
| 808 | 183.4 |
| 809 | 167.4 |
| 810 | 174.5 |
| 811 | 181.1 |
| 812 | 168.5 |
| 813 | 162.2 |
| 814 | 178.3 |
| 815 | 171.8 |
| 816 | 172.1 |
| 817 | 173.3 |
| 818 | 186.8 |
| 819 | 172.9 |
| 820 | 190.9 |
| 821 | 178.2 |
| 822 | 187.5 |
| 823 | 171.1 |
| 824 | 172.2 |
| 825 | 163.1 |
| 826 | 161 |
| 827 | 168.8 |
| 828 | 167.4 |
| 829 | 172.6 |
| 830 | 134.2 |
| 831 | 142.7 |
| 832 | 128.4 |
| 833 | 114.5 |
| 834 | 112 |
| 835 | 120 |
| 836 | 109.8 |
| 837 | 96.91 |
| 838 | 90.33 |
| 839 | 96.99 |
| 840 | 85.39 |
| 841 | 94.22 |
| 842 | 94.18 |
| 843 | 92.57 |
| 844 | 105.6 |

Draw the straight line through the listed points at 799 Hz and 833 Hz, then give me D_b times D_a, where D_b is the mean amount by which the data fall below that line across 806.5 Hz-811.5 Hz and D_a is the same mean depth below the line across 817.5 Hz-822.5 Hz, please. 618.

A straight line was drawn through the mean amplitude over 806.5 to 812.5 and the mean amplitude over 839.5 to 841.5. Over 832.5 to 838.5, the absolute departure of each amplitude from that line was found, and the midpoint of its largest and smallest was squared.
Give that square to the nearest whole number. 78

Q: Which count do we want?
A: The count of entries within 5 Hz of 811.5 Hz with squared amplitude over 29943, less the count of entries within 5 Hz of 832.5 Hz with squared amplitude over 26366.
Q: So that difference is 2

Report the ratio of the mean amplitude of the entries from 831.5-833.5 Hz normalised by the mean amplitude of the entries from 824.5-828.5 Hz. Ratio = 0.7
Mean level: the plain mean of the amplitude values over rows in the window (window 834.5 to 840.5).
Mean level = 100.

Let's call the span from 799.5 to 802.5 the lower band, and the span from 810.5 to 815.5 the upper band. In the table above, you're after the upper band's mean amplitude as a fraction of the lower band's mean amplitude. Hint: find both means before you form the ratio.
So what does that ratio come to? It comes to 0.93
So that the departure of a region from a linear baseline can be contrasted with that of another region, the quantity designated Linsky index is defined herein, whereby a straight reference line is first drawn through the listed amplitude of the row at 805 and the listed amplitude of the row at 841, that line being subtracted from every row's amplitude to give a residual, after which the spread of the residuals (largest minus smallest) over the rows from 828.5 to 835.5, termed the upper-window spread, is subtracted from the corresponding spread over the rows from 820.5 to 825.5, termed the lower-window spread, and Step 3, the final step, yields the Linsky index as -32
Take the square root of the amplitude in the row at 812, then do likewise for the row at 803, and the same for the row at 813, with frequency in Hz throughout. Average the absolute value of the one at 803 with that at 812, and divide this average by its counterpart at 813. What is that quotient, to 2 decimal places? 1.01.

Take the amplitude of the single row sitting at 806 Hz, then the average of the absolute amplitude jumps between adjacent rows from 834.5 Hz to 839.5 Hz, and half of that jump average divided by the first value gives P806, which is 0.025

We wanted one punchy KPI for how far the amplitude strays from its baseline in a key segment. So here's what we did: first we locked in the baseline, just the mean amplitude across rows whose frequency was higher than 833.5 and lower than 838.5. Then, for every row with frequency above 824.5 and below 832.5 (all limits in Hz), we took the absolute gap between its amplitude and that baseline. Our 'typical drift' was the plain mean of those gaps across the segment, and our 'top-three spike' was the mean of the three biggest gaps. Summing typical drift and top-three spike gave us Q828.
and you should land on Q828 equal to 113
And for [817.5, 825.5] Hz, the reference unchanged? 155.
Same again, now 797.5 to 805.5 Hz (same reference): 152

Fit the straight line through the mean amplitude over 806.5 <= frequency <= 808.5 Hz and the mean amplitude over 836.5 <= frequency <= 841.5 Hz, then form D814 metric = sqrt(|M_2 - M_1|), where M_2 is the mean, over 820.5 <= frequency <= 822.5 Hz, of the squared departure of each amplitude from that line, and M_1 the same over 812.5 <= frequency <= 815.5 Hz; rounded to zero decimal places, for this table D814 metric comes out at 42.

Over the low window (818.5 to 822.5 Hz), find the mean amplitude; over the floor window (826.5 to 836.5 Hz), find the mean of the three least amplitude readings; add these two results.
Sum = 294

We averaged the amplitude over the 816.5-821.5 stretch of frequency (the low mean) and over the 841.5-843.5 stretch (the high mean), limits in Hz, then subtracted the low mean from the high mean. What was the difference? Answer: -87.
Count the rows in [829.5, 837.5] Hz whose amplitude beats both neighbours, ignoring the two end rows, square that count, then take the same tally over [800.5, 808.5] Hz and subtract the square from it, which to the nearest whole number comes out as -3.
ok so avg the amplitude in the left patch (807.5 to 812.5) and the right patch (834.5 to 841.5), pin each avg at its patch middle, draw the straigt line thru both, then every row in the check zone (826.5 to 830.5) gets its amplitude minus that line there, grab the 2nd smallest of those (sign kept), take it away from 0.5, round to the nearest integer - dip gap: -39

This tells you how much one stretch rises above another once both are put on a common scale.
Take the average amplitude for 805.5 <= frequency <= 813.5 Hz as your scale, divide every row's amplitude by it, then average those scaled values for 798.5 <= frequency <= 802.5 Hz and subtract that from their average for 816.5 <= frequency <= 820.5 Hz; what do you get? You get 0.0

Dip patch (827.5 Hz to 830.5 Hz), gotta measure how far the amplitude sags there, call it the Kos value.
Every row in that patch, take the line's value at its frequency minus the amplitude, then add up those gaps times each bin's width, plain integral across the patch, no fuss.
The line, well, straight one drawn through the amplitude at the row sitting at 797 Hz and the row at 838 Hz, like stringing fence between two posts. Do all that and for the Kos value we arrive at -134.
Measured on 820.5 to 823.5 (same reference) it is -144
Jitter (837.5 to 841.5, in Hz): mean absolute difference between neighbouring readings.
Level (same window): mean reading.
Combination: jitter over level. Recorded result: 0.10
